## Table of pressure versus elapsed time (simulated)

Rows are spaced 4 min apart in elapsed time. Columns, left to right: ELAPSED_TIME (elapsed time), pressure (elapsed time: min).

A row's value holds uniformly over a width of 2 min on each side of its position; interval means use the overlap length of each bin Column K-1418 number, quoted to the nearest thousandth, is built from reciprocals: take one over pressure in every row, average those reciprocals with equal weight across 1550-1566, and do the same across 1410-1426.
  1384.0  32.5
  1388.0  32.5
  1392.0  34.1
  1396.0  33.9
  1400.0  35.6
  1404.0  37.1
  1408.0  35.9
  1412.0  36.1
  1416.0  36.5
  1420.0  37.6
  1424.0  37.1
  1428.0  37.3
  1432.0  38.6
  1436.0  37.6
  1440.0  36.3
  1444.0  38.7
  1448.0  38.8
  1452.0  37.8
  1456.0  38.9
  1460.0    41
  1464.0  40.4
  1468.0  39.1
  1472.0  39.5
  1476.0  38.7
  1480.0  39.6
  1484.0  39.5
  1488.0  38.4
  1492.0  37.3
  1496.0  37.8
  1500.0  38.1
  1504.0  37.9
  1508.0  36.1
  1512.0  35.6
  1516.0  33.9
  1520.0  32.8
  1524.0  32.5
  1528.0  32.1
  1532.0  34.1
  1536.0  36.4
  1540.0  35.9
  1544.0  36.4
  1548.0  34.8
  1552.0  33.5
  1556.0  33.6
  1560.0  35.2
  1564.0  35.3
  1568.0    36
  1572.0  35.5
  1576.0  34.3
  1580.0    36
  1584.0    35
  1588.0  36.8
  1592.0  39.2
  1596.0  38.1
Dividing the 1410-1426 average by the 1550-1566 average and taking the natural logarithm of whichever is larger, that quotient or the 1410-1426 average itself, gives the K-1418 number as -0.068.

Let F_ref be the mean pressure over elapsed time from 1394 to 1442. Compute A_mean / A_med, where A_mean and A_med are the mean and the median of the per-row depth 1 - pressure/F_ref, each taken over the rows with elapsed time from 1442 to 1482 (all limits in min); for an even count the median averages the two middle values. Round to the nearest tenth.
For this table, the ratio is 1.1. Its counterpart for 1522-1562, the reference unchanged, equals 1.0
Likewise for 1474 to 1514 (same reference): 0.9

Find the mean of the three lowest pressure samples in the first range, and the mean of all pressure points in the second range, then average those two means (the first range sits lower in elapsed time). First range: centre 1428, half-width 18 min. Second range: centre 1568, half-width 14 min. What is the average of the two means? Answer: 35.7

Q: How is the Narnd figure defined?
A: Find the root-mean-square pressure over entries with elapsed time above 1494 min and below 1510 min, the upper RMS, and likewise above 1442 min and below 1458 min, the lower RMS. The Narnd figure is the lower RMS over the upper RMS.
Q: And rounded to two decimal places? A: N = 1.03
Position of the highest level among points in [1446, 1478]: 1460.0 min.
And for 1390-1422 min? 1420.0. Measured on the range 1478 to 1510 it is 1480.0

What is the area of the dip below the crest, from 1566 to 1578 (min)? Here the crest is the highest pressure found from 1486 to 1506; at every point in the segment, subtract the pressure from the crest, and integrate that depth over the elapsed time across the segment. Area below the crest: 38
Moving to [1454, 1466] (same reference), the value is -20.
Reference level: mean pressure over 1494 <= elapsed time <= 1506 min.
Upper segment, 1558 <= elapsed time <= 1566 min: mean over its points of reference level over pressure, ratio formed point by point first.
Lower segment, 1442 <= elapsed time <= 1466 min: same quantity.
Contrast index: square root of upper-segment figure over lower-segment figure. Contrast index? 1.06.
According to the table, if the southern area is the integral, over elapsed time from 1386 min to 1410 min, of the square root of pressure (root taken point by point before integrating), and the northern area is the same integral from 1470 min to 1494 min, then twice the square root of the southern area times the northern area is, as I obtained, 291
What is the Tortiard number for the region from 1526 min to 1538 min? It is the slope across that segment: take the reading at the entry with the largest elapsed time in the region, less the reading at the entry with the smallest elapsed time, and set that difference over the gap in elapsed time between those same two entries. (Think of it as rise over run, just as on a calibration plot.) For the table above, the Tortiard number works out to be 0.54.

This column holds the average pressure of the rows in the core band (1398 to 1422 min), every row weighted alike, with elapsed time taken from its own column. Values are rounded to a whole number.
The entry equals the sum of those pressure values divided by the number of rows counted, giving 36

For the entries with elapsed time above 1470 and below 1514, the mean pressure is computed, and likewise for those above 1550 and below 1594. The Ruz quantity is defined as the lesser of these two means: 35.5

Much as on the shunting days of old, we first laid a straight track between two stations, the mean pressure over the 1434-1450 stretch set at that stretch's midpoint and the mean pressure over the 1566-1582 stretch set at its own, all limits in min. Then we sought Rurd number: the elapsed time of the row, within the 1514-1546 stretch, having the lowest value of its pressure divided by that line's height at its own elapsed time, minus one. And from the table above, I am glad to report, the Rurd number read 1528.0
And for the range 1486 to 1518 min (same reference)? 1516.0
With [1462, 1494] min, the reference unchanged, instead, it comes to 1492.0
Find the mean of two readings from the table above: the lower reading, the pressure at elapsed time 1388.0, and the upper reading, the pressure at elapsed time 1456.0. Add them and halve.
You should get 35.7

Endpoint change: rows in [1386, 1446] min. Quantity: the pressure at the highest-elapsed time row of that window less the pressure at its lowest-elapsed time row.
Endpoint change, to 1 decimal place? 6.2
